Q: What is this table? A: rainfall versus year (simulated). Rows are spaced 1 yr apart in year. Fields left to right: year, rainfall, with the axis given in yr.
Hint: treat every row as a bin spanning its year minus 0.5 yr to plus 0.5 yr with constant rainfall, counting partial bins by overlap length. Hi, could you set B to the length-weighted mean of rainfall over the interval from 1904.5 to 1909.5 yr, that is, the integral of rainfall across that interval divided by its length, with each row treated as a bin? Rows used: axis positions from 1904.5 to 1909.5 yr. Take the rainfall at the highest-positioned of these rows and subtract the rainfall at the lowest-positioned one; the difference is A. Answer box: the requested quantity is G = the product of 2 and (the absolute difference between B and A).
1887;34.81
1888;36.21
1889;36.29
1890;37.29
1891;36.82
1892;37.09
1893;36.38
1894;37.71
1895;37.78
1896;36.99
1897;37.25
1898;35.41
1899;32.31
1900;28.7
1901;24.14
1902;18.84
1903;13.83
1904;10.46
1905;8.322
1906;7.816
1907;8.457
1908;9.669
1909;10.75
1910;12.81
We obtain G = 13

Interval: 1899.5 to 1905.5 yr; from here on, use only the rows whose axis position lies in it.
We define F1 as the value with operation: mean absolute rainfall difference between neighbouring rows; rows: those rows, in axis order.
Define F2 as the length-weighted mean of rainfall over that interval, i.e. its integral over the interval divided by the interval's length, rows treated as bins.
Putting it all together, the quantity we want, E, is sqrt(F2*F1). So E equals 8.4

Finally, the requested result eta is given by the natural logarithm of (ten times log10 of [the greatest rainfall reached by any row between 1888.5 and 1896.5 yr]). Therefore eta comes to 2.76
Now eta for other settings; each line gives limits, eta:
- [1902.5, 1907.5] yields 2.43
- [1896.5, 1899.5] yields 2.75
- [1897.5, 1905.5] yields 2.74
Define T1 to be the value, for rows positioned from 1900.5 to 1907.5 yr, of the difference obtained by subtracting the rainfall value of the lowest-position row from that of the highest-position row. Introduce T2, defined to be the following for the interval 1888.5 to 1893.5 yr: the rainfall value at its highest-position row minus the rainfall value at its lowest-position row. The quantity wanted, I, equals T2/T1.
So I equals 0.0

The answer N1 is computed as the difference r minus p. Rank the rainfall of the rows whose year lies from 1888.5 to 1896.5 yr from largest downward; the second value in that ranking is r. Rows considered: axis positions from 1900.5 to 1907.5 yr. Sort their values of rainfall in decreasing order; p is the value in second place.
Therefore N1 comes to 19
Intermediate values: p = 18.84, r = 37.71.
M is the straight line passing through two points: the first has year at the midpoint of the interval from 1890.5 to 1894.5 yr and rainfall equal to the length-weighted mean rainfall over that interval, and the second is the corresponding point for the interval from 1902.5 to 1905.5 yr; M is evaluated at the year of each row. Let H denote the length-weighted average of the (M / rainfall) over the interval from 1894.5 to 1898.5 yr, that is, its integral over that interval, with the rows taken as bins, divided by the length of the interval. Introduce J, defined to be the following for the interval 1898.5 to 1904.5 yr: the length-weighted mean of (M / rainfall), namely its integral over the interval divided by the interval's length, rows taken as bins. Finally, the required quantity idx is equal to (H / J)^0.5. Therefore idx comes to 0.96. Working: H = 0.76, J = 0.82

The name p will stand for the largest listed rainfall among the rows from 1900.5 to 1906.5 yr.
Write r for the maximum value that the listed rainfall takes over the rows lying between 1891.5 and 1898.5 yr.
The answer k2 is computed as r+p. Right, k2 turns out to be 62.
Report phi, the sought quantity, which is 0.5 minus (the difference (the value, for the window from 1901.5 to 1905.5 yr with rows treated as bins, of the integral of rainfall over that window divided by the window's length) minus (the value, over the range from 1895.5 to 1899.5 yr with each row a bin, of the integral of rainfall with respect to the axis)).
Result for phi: 130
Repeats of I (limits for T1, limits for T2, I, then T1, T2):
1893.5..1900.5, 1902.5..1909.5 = 0.3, -9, -3.1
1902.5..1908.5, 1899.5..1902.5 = 2.4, -4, -9.9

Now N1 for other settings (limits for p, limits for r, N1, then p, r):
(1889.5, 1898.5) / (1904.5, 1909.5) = -28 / 37.71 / 9.669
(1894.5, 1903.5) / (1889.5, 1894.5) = 0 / 37.25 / 37.29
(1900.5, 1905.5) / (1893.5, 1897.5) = 19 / 18.84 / 37.71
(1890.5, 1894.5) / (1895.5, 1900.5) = 0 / 37.09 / 36.99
